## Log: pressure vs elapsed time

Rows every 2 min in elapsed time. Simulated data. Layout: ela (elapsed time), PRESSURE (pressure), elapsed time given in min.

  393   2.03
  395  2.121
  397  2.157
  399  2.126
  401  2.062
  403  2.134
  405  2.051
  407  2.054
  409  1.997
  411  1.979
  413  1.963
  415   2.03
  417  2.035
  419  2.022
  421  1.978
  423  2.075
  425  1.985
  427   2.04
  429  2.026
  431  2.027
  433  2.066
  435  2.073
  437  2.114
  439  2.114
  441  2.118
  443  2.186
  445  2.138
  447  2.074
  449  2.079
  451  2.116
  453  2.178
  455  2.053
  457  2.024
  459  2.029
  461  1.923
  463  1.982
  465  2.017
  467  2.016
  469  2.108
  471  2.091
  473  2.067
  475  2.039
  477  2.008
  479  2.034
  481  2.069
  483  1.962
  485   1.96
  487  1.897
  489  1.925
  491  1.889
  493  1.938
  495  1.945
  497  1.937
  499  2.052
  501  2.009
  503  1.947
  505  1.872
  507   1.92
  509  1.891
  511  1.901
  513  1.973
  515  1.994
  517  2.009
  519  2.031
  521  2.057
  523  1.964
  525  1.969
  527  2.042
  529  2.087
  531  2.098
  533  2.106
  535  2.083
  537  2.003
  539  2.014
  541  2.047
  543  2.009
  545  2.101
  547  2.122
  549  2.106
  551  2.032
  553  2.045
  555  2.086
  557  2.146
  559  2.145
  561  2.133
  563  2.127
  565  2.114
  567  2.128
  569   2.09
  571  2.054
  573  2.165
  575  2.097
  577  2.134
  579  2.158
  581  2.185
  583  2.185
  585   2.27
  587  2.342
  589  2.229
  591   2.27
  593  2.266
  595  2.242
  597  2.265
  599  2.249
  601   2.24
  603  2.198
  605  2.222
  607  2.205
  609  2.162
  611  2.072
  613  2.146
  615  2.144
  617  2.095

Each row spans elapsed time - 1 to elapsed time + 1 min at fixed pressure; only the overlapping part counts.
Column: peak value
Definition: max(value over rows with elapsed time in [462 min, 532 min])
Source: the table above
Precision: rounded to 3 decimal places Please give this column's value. 2.108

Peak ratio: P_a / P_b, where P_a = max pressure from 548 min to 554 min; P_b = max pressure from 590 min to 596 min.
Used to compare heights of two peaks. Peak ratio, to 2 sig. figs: 0.93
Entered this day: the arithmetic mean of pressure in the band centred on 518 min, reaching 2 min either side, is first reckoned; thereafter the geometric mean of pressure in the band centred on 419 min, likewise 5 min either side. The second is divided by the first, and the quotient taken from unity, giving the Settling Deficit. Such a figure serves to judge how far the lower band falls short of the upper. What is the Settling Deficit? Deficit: -0.004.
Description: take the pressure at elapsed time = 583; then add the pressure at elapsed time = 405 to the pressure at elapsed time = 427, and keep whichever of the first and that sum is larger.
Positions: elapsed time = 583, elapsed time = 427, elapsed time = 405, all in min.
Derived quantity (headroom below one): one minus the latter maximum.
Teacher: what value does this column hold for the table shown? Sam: -3.09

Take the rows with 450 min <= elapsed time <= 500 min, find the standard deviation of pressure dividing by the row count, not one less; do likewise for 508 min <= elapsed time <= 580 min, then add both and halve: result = 0.0704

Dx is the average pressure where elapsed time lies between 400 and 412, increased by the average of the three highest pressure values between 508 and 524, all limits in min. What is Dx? 4.08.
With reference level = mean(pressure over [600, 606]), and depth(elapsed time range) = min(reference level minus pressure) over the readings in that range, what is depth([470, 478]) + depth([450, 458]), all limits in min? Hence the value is 0.17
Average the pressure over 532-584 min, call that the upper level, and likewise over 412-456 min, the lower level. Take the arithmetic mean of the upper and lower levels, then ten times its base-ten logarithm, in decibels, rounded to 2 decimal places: 3.19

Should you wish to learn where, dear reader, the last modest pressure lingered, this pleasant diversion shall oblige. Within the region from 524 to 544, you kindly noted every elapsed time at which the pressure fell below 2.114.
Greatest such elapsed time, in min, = 543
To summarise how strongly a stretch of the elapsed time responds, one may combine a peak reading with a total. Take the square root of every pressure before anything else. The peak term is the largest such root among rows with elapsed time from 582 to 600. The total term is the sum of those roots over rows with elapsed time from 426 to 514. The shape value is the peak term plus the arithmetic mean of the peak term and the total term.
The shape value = 33.5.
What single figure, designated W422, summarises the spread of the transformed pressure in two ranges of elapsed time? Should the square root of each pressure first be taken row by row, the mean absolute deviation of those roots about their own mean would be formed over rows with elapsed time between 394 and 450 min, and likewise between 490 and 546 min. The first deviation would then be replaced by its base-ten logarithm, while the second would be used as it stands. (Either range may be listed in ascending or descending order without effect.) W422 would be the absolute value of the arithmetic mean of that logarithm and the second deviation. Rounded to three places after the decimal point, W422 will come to 0.881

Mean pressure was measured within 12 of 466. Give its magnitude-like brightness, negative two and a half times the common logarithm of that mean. -0.769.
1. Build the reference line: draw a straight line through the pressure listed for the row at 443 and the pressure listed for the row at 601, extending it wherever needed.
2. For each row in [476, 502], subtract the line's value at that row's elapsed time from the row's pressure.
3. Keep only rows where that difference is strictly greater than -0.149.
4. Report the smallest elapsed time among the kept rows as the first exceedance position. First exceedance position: 481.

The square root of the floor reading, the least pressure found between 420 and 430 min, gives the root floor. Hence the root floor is 1.41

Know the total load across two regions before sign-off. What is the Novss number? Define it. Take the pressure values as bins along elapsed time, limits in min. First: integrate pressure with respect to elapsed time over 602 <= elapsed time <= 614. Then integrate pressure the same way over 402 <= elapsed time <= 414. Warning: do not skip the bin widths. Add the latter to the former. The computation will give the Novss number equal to 50.4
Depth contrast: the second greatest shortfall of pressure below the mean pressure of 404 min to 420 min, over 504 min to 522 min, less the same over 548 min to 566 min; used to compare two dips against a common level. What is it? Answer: 0.15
